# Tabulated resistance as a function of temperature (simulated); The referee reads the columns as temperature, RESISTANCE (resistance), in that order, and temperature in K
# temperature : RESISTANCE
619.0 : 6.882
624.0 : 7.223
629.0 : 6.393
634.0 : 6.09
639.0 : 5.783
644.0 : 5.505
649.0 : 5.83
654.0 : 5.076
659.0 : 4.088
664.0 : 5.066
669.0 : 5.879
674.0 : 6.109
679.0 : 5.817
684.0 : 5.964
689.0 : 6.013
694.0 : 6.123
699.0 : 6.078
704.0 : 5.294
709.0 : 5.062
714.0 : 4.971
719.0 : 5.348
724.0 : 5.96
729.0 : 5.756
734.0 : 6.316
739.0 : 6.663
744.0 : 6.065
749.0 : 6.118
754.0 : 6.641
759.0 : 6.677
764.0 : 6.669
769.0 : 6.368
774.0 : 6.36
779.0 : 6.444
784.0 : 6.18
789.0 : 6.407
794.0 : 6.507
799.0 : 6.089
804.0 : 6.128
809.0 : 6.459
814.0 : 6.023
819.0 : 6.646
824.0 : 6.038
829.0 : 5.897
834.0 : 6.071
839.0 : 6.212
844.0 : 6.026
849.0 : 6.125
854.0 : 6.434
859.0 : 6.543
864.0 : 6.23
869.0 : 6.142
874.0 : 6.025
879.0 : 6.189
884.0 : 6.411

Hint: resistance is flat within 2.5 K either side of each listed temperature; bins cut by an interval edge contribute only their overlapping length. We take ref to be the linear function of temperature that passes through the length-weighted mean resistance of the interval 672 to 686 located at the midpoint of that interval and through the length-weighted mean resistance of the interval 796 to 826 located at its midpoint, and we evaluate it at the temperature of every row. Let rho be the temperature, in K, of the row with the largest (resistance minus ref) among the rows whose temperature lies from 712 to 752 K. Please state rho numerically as 739.0 K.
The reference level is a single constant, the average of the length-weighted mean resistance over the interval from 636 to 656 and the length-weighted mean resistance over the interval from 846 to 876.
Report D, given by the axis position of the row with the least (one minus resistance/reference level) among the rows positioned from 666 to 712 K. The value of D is 694.0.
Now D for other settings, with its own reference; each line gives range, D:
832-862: 859.0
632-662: 634.0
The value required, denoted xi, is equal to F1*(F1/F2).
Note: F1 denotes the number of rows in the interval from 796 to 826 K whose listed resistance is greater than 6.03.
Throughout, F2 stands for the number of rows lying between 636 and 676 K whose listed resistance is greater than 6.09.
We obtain 25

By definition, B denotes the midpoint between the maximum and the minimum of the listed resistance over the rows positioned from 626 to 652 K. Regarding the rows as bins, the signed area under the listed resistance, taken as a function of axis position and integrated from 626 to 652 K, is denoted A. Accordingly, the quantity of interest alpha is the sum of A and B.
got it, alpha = 160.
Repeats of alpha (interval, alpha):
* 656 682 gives 145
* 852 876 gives 157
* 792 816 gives 156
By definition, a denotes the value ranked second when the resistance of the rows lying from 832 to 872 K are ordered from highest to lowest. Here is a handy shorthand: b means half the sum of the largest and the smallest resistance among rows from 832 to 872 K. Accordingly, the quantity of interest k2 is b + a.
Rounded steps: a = 6.434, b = 6.28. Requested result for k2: 12.72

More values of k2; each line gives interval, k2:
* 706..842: 12.49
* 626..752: 11.77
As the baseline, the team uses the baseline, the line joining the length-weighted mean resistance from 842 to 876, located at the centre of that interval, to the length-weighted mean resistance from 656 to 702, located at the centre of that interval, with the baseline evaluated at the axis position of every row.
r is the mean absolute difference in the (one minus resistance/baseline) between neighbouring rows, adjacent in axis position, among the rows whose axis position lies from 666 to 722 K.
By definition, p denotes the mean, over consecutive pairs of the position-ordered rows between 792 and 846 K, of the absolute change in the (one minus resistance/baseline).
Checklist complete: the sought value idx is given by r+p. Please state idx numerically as 0.092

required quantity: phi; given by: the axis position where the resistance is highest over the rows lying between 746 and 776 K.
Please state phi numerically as 759.0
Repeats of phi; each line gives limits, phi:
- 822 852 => 839.0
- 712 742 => 739.0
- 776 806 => 794.0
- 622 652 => 624.0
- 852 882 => 859.0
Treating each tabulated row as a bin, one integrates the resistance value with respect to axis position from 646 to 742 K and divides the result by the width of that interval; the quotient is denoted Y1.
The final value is 5.7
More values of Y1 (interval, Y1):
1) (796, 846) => 6.2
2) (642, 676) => 5.4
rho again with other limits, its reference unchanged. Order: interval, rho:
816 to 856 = 819.0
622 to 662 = 624.0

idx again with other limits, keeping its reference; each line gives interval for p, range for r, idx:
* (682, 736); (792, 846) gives 0.104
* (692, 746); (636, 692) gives 0.153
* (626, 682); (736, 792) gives 0.130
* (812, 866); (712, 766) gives 0.099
